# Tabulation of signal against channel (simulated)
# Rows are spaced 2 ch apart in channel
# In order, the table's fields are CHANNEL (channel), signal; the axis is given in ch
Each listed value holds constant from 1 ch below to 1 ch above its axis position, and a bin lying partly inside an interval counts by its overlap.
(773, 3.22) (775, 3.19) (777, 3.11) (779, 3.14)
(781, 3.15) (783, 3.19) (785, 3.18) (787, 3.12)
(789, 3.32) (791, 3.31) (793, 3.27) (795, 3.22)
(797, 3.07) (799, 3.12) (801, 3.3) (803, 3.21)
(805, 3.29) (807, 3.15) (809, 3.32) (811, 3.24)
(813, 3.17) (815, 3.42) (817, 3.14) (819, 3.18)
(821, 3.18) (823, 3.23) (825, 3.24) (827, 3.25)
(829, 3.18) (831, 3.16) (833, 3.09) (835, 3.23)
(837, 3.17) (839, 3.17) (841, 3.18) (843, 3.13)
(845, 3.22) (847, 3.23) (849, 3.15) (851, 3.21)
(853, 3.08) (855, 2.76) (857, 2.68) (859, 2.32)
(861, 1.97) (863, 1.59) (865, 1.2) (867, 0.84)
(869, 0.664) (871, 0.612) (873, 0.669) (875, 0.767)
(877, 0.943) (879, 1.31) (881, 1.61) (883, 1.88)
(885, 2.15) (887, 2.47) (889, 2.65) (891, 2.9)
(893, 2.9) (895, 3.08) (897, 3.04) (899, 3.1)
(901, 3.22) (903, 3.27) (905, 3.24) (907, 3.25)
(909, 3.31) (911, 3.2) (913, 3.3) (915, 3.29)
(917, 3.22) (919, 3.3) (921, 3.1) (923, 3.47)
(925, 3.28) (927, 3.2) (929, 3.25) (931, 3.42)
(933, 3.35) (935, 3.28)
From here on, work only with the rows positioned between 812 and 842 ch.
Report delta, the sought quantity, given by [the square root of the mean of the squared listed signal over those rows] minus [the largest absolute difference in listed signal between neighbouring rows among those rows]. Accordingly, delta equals 2.92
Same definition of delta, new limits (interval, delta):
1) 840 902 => 2.04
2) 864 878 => 0.48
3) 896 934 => 2.88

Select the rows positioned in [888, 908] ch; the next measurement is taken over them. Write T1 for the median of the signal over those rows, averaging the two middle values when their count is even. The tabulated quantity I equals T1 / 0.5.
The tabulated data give 6.18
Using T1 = 3.09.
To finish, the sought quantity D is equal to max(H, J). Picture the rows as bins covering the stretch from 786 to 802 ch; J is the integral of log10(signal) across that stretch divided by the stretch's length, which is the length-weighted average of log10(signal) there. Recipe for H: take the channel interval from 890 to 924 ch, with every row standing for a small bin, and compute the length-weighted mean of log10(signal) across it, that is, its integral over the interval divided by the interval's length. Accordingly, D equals 0.507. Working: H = 0.50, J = 0.507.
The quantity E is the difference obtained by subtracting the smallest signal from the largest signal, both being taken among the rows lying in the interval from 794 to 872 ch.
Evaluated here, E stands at 2.8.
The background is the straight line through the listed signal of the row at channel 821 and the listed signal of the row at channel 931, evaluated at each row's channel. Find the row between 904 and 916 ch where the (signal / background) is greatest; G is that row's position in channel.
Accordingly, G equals 909 ch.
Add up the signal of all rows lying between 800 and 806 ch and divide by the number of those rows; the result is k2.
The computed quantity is 3.27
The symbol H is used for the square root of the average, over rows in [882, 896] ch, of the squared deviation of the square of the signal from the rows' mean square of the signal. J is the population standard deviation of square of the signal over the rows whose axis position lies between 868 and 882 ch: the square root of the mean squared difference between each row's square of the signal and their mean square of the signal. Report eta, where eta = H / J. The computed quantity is 2.6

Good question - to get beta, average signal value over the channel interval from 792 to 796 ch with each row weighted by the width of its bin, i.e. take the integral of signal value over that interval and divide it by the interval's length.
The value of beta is 3.2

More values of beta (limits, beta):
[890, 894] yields 2.9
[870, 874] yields 0.6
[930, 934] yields 3.4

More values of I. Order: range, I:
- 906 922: 6.54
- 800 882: 6.32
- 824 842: 6.36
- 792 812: 6.46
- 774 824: 6.38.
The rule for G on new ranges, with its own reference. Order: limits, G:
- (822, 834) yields 827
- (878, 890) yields 889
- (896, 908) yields 903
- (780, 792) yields 789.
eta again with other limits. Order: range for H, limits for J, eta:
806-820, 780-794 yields 1.3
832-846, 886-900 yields 0.2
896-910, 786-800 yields 1.0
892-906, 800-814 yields 1.9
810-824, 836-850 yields 2.7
